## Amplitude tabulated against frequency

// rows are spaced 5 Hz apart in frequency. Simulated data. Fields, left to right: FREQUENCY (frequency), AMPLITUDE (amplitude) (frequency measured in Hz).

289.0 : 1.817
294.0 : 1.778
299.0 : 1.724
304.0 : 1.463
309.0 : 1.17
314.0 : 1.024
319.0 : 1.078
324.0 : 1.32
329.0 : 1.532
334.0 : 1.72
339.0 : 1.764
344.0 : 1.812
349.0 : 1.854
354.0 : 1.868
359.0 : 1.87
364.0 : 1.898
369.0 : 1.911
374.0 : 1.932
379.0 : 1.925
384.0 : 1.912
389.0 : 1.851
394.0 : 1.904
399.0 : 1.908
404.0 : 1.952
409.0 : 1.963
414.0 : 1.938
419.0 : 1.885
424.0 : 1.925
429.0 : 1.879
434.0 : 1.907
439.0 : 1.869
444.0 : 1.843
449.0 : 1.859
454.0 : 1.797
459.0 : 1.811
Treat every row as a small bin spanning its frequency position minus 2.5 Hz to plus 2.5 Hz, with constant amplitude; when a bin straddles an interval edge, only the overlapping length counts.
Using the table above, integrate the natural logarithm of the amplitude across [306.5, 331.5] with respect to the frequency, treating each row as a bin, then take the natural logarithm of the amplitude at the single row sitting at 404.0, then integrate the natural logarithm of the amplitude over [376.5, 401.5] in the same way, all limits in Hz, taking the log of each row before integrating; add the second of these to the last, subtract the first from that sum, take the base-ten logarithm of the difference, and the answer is 1.08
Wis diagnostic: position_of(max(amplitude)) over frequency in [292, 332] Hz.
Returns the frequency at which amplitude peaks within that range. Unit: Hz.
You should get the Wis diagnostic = 294.0 Hz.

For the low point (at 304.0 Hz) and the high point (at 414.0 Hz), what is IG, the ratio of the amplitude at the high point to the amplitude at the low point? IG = 1.32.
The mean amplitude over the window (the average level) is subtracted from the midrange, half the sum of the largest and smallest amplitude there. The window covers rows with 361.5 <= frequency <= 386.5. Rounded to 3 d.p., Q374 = -0.001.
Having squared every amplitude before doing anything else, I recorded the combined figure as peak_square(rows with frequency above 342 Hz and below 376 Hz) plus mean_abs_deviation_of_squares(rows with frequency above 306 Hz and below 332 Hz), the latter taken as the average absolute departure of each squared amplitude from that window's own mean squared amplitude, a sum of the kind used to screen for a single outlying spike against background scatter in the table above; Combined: 4.14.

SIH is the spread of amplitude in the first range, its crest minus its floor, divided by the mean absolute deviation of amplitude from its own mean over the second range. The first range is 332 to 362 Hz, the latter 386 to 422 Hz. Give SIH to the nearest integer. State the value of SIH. 5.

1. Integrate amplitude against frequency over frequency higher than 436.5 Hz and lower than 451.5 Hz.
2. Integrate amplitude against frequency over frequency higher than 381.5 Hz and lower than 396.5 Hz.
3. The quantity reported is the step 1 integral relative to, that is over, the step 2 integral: 0.98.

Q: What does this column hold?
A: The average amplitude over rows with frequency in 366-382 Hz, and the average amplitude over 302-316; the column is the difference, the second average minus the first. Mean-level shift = -0.70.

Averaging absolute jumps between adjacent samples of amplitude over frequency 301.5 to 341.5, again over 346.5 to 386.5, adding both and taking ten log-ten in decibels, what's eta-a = -7.4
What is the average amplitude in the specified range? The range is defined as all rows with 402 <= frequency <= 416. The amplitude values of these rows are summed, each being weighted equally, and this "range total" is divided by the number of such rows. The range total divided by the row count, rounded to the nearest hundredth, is 1.95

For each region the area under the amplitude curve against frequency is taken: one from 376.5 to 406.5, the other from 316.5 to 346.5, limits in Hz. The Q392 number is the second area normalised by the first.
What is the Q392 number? 0.81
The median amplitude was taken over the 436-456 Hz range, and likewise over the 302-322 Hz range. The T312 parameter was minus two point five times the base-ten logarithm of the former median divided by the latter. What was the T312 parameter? -0.54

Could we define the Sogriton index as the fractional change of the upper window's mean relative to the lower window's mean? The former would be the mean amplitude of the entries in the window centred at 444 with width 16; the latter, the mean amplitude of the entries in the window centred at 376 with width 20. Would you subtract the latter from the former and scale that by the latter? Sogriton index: -0.03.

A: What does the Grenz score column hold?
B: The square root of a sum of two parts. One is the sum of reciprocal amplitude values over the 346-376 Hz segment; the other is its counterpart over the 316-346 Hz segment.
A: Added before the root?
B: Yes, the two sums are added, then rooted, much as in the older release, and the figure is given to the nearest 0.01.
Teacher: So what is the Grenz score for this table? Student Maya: 2.69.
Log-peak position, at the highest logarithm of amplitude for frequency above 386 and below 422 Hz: 409.0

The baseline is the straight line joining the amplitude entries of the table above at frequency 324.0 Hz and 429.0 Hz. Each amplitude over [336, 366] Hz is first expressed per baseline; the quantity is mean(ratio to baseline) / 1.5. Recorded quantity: 0.84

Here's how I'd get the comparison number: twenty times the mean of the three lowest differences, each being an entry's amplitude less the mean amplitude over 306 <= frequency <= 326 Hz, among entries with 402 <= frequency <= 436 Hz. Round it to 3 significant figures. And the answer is 14.8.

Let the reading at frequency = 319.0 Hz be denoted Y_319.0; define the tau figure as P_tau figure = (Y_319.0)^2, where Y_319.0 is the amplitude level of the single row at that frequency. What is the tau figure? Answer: 1.2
